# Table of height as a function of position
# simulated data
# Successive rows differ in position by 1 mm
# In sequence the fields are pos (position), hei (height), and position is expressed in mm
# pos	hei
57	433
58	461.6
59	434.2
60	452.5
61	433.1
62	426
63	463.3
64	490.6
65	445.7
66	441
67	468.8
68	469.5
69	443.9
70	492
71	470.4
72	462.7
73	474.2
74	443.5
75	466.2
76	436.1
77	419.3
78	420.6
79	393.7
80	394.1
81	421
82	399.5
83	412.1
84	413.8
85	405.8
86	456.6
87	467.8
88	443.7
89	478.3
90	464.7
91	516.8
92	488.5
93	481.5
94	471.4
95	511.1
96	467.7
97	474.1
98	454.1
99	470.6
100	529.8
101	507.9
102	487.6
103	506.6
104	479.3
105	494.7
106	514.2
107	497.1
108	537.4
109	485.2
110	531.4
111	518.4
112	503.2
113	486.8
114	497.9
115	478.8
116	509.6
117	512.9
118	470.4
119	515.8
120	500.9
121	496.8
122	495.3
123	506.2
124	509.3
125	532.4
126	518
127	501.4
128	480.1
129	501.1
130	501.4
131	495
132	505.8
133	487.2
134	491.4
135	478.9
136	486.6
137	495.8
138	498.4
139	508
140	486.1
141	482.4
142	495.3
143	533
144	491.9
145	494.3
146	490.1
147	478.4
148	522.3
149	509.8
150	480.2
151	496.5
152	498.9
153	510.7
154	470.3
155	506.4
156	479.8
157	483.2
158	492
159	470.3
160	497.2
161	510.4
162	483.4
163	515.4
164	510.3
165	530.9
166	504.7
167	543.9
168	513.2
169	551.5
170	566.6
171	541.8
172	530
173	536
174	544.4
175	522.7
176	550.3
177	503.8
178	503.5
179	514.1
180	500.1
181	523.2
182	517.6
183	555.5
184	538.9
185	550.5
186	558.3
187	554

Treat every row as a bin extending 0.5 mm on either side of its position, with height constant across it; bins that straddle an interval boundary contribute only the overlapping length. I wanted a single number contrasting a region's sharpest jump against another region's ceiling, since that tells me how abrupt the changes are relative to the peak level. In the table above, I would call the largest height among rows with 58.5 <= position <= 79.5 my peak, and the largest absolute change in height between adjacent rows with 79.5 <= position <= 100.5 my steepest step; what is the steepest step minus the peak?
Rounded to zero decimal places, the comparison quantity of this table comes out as -433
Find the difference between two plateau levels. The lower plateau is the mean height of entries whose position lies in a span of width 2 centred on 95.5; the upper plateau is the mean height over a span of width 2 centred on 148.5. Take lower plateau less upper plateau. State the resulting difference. -27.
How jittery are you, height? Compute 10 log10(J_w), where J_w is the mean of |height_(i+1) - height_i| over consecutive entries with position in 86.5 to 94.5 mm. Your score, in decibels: 13.8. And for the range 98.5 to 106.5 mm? 14.2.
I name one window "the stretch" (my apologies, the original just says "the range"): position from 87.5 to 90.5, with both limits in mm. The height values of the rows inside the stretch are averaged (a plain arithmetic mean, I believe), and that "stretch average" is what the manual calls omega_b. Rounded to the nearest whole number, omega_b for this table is 462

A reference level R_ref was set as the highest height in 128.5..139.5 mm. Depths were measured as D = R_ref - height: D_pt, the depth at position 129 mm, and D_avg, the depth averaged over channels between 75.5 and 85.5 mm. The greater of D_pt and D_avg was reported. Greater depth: 96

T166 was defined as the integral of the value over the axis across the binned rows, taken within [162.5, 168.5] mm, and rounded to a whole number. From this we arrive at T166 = 3118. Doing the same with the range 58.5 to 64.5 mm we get 2700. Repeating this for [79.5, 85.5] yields 2446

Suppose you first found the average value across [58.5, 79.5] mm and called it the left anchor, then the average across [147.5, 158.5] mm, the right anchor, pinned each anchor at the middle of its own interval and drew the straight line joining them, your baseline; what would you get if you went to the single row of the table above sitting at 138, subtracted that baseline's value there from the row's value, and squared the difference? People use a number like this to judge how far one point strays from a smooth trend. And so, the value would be 123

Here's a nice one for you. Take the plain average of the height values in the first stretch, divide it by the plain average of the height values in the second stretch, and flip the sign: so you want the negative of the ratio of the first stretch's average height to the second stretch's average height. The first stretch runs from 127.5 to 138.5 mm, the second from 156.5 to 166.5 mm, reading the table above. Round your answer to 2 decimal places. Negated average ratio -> -0.99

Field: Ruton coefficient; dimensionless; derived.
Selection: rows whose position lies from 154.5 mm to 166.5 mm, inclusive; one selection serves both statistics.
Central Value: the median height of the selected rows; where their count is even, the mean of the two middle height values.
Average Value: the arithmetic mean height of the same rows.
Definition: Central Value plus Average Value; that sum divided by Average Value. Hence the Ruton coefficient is 2.005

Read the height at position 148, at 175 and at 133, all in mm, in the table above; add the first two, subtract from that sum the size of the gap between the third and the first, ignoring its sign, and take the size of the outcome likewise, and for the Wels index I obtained 1010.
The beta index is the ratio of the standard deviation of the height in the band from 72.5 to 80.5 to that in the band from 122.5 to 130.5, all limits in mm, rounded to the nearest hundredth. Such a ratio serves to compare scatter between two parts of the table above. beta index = 1.99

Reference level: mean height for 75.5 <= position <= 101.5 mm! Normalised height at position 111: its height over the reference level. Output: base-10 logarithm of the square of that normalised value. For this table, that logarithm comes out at 0.12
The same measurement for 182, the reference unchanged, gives 0.11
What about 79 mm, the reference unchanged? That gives -0.12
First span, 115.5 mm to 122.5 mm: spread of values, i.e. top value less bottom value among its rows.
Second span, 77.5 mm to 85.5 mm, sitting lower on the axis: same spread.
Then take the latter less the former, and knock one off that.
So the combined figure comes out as -19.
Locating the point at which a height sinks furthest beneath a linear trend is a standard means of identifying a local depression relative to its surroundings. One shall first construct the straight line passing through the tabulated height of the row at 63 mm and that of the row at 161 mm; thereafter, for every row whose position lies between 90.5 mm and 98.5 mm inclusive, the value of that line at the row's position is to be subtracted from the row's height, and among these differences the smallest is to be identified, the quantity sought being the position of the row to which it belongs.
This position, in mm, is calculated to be 98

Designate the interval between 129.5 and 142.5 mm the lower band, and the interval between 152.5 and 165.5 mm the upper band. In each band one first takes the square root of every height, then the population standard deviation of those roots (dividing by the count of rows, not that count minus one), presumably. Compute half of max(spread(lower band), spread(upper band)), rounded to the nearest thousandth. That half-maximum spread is 0.203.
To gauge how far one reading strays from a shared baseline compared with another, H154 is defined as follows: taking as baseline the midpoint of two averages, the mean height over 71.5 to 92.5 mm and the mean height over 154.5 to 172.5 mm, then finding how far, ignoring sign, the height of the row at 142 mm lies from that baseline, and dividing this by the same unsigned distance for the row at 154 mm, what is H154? 2.5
